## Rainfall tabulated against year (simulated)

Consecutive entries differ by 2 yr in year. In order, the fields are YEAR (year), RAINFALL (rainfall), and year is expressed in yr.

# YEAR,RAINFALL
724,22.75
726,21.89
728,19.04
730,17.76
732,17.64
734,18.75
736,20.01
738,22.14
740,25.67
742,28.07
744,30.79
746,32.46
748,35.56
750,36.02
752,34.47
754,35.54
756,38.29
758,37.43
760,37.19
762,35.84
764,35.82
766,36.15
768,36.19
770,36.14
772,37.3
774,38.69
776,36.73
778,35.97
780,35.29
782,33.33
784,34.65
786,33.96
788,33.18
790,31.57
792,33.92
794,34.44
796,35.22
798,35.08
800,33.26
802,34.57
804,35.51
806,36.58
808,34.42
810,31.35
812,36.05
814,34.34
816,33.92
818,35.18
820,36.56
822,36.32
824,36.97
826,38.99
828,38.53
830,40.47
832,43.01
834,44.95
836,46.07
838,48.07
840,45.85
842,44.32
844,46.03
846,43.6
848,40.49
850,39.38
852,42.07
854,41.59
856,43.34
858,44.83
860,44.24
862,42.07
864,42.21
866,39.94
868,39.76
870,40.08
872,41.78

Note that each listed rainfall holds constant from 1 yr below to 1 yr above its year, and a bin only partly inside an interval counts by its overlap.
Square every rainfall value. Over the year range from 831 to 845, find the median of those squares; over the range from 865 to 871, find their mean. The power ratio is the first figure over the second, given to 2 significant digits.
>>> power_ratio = 1.3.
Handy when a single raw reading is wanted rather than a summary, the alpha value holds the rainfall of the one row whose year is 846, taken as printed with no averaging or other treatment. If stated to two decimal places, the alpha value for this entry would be 43.60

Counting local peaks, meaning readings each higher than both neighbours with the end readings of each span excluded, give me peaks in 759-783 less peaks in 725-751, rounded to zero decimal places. 2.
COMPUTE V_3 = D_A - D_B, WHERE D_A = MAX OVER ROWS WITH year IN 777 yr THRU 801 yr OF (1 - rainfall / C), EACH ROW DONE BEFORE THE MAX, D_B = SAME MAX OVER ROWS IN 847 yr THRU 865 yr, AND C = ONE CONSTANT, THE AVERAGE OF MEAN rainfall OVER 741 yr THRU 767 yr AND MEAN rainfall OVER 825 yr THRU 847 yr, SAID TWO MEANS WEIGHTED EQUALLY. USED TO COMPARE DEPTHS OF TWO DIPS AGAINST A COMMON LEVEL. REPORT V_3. 0.20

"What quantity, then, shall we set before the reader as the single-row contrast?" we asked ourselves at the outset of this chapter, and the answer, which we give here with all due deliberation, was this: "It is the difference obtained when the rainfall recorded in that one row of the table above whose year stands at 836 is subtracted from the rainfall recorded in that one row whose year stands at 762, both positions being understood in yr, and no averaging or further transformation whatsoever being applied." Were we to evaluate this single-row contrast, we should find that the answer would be -10.2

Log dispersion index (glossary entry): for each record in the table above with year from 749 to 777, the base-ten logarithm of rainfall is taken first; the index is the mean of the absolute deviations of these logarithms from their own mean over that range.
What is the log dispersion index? 0.011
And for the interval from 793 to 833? 0.023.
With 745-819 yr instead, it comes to 0.016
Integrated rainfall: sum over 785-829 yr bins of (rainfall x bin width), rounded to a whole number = 1540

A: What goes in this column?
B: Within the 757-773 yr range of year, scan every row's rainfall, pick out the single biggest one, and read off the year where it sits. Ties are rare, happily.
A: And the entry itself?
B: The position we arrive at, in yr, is 758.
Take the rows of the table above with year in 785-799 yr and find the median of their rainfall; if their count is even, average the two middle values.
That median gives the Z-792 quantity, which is 34.0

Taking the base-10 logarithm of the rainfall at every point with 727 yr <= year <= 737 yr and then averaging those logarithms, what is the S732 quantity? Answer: 1.27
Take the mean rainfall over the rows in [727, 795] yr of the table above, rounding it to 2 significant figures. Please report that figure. 32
